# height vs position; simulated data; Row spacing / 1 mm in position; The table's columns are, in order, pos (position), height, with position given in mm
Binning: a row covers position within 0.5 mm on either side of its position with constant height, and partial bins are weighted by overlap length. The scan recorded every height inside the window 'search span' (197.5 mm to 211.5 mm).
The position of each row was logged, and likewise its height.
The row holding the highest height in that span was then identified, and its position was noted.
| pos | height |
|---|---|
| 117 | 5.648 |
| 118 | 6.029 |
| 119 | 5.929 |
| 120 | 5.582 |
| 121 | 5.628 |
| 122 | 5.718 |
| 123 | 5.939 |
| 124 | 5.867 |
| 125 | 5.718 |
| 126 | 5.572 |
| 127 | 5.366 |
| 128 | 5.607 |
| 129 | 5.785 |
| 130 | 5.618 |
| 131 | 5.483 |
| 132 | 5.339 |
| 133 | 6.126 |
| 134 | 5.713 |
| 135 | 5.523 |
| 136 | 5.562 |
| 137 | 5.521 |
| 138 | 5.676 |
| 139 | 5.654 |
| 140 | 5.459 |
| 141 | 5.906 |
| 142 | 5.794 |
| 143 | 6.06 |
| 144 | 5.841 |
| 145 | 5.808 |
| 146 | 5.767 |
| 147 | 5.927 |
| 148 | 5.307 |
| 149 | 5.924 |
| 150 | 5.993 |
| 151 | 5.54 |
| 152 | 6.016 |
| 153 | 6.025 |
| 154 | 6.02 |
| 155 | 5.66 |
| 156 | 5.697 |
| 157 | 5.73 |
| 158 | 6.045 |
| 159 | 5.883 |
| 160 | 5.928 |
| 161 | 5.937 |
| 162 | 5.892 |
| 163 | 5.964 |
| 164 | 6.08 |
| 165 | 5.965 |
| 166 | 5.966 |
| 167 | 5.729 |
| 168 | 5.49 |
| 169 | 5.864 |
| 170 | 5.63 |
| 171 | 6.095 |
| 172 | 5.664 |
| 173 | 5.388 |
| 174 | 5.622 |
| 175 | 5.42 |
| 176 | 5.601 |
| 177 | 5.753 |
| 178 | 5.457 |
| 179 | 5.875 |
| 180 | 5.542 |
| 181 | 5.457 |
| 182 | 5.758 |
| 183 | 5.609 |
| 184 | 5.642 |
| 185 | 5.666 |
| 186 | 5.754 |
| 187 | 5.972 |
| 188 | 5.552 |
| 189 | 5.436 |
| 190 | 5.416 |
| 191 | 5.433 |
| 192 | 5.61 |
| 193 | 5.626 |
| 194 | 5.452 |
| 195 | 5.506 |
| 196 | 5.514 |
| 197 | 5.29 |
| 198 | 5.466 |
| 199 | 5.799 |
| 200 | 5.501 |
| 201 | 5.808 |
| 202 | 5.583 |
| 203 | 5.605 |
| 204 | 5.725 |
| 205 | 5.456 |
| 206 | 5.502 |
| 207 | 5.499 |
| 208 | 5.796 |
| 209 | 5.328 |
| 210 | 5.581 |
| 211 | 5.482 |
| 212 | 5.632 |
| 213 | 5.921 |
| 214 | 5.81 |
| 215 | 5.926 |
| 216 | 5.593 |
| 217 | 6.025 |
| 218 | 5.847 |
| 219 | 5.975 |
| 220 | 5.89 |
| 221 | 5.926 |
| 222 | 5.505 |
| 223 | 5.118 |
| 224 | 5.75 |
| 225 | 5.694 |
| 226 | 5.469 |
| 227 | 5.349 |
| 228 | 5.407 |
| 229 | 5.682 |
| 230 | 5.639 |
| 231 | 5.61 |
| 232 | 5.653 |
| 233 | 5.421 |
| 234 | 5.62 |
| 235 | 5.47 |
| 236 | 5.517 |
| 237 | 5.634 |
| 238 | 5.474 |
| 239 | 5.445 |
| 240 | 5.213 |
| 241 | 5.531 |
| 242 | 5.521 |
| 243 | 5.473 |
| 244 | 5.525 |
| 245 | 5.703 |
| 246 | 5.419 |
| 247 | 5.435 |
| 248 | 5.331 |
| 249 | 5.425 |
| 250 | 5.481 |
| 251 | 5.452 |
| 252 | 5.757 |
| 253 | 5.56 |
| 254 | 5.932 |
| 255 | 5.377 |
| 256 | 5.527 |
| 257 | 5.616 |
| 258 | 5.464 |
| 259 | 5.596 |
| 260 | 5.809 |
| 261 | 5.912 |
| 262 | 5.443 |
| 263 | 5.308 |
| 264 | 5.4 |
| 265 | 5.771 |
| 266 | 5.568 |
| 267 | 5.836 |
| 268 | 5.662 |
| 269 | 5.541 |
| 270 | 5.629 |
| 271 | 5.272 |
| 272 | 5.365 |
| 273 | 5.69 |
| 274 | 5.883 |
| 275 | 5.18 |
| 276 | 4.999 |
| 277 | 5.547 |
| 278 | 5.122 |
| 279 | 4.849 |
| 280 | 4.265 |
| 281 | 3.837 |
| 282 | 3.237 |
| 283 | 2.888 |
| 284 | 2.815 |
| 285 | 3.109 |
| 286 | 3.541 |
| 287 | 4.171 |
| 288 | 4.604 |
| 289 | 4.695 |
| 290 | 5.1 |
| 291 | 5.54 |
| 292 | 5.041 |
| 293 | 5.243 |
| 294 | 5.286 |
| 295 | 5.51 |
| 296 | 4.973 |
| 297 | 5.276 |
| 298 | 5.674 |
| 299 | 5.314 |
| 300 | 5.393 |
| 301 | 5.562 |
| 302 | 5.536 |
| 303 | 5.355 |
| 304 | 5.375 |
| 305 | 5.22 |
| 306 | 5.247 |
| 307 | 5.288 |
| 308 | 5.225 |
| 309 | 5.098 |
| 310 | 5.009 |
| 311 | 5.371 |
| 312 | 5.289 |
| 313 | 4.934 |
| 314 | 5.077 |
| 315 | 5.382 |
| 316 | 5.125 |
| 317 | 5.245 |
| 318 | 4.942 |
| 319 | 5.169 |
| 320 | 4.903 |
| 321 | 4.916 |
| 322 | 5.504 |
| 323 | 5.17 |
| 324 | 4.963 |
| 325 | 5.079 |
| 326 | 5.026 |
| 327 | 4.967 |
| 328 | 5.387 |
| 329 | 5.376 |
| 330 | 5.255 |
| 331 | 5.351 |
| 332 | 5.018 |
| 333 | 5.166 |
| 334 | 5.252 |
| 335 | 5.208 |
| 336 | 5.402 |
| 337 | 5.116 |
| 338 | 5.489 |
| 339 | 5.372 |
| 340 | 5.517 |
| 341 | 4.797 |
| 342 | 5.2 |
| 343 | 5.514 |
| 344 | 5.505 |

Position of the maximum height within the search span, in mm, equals 201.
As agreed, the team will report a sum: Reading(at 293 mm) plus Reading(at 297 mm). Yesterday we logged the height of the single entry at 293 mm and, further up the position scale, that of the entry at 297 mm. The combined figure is 10.5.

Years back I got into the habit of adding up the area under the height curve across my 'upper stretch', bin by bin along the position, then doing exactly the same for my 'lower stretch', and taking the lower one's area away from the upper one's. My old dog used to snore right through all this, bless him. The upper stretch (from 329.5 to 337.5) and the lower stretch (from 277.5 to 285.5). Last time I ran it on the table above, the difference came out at 11.6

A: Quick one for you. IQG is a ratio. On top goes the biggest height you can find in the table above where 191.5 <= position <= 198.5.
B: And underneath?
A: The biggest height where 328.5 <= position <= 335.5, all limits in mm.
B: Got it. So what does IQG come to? 1.05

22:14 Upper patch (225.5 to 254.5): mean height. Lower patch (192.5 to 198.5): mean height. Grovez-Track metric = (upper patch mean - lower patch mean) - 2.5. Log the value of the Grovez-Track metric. -2.5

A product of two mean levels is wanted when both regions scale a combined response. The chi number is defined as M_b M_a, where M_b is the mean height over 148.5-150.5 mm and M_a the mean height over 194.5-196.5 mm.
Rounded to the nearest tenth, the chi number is 32.8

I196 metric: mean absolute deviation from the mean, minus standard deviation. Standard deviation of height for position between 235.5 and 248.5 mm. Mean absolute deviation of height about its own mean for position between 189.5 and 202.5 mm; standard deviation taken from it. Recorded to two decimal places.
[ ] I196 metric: -0.01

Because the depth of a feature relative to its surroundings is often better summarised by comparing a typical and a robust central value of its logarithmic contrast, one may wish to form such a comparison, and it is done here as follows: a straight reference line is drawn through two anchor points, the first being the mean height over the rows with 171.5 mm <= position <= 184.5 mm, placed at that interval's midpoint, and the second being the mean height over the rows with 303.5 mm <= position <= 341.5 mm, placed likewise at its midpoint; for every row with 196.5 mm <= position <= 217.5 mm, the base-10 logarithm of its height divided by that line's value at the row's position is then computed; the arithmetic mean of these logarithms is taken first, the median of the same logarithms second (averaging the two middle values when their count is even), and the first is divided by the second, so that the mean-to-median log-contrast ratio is 1.5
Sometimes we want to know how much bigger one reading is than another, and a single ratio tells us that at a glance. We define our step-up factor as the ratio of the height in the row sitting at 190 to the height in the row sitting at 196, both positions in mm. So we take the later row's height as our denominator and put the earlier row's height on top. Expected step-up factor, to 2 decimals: 0.98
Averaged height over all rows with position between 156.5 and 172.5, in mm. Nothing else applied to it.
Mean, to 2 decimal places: 5.87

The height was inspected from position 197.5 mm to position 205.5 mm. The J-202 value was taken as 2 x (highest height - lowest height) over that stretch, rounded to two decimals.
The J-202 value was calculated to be 0.70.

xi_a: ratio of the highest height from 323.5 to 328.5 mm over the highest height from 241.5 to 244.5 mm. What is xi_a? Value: 0.98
